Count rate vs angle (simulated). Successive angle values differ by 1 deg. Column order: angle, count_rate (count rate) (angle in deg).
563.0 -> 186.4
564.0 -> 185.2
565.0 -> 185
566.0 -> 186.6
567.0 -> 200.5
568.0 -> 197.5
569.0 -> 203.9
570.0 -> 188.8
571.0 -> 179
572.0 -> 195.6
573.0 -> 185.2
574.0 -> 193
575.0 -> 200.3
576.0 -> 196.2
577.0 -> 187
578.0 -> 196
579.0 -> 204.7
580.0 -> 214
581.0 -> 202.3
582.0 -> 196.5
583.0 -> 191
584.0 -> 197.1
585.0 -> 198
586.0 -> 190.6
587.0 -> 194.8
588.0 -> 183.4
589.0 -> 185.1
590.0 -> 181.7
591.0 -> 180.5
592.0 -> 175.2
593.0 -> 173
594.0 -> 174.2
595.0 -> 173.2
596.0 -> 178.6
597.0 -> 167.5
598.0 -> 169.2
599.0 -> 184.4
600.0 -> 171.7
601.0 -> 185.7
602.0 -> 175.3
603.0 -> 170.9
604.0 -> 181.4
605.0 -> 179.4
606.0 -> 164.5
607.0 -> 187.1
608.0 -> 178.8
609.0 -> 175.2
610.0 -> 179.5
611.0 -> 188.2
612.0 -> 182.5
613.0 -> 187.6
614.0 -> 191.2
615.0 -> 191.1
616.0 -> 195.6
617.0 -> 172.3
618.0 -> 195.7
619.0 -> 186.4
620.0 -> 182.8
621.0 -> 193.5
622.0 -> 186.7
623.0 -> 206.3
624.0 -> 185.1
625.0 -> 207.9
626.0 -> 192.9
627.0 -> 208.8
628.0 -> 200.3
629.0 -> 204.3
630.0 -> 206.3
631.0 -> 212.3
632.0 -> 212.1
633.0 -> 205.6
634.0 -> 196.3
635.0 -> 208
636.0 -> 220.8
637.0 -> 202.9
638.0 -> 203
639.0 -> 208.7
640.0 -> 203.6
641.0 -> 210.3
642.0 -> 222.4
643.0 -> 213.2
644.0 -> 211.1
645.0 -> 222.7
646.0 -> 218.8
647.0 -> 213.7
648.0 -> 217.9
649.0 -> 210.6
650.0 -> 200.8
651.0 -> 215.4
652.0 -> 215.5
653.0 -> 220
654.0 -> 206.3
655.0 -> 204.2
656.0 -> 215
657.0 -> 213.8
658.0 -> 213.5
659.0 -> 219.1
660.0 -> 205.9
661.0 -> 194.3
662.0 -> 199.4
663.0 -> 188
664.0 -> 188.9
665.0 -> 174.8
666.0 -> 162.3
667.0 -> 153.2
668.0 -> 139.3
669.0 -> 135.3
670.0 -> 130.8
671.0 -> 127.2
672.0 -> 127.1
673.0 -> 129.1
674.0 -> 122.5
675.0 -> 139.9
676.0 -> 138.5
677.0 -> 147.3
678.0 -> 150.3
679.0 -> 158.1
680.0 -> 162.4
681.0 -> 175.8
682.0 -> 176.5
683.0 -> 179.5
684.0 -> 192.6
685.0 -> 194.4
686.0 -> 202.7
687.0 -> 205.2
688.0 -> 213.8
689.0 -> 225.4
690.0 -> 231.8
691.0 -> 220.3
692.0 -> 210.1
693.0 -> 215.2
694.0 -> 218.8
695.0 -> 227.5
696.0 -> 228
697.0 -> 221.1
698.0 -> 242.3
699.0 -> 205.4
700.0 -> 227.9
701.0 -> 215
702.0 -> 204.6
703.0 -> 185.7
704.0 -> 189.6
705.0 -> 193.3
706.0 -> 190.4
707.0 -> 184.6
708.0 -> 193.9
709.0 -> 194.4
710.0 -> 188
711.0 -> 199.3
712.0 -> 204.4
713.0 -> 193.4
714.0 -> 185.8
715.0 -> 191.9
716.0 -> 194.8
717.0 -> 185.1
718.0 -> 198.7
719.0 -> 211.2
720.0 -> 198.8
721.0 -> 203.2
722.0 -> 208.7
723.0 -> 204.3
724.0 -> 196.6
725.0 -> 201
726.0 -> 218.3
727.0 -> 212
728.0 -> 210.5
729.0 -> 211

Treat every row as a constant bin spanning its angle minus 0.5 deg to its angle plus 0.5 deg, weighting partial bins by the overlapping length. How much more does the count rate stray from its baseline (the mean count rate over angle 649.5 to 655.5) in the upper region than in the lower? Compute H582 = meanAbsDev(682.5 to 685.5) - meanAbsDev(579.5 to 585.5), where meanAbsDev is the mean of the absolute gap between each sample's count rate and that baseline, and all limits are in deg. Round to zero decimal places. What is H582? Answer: 10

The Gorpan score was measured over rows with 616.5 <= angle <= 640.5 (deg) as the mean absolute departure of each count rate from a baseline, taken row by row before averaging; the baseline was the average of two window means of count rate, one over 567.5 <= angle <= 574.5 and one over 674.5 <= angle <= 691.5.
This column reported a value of 15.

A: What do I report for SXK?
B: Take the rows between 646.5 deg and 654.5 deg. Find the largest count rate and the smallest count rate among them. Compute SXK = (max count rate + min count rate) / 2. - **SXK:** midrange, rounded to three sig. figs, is 210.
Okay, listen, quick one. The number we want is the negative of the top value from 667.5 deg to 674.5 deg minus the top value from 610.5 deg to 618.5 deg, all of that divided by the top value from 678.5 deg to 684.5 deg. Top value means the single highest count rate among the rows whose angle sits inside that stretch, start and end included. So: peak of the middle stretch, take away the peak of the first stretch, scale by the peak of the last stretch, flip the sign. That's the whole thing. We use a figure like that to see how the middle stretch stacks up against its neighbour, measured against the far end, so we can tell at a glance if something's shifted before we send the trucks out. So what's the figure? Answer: 0.29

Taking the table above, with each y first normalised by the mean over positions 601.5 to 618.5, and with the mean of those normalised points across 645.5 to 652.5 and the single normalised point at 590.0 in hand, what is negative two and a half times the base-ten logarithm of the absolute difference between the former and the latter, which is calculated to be 1.90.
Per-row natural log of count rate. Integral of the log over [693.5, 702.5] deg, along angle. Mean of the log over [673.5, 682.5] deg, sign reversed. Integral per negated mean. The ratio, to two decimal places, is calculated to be -9.68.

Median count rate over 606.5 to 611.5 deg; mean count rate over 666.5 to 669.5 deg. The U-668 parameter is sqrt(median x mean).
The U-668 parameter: 160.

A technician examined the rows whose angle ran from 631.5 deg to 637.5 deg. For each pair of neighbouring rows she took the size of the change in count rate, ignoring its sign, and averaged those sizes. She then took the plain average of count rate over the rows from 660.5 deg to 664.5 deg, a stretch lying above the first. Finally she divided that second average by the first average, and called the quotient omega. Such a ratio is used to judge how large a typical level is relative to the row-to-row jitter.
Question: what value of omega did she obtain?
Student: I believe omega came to 17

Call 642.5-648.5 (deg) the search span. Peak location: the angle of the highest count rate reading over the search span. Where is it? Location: 645.0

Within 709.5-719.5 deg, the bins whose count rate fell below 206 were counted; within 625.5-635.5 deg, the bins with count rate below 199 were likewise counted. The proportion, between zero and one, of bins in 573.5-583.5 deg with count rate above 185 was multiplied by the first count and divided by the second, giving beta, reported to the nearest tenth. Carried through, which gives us 4.5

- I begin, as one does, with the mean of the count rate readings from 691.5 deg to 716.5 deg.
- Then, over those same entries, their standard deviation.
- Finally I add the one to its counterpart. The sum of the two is 220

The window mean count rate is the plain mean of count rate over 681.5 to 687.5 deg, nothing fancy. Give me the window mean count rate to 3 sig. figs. 192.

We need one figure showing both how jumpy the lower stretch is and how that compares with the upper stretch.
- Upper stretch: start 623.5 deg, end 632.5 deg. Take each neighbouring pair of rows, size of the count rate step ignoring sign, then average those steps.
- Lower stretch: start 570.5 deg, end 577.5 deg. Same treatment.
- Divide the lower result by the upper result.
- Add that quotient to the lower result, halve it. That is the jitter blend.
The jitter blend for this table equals 5.11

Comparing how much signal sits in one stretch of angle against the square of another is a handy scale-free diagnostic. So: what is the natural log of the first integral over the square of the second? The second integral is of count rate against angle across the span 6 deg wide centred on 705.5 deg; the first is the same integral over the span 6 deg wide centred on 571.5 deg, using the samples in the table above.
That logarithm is -7.03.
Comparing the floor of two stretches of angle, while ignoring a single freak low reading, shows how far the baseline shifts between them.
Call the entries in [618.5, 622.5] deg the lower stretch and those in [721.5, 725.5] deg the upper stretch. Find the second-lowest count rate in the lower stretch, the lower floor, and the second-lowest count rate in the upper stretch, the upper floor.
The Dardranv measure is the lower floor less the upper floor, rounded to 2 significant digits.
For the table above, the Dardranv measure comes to -15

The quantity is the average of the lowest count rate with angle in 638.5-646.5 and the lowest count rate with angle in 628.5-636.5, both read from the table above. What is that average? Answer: 200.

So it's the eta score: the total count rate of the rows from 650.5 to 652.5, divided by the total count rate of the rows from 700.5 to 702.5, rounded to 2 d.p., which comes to 1.03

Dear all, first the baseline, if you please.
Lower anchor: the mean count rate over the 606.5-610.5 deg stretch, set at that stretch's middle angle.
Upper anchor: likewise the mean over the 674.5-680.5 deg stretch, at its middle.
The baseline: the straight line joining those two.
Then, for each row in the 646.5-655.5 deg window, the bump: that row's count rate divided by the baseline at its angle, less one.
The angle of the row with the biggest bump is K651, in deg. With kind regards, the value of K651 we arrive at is 653.0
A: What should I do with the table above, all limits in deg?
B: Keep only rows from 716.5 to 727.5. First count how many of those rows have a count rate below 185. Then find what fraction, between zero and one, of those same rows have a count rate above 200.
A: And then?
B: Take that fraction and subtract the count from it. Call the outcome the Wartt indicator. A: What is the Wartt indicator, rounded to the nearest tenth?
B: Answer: 0.6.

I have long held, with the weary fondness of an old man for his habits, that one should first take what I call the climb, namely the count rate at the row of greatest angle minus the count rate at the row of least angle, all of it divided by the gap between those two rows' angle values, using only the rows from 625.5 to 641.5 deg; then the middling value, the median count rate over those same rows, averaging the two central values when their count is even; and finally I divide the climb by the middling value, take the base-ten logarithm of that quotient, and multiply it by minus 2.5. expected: 5.6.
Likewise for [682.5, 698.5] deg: 4.3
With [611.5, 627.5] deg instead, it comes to 5.1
